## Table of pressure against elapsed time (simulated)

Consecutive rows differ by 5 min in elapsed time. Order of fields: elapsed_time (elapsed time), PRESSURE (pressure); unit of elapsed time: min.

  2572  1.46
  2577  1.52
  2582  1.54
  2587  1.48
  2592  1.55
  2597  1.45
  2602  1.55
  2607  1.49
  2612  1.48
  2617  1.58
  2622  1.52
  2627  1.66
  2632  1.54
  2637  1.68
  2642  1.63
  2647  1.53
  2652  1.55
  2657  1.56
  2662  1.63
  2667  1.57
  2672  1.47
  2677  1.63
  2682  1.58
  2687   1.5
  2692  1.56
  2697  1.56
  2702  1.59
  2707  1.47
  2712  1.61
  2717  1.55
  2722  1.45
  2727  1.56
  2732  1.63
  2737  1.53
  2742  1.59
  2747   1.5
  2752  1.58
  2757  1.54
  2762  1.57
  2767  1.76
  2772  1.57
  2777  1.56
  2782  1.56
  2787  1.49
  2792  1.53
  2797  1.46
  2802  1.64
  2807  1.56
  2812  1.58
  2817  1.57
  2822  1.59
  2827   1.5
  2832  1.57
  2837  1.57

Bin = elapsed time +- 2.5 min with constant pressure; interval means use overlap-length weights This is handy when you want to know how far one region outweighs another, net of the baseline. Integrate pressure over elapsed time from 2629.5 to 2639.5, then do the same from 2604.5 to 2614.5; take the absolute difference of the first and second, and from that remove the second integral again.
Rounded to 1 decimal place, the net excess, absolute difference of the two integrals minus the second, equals -13.6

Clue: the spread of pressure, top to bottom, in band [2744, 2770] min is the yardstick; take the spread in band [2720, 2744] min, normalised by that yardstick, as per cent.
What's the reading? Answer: 69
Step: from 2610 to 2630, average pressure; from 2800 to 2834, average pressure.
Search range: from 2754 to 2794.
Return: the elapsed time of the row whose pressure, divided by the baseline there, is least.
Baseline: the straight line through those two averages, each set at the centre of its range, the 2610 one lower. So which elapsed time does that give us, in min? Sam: 2787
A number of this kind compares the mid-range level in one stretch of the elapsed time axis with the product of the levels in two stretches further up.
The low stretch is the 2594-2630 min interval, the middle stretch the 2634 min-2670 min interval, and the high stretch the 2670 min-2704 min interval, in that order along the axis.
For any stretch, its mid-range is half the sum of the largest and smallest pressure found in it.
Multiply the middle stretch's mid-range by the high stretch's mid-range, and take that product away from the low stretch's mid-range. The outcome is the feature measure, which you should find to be -0.93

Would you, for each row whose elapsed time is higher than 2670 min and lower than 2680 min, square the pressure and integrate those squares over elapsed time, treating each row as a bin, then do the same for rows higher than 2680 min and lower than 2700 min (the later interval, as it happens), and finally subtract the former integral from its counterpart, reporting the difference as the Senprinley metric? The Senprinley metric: 24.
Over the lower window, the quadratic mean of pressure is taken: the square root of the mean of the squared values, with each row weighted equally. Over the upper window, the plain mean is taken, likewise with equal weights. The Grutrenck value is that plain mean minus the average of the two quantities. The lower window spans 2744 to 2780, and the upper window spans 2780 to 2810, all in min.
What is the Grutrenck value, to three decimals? -0.022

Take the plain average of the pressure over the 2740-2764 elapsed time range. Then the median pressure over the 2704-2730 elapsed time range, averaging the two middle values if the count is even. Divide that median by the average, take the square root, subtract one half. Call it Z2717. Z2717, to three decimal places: 0.498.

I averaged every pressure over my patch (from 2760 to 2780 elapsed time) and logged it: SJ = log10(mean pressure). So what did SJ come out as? 0.208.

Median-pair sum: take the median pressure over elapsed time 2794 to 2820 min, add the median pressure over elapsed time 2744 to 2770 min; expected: 3.14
